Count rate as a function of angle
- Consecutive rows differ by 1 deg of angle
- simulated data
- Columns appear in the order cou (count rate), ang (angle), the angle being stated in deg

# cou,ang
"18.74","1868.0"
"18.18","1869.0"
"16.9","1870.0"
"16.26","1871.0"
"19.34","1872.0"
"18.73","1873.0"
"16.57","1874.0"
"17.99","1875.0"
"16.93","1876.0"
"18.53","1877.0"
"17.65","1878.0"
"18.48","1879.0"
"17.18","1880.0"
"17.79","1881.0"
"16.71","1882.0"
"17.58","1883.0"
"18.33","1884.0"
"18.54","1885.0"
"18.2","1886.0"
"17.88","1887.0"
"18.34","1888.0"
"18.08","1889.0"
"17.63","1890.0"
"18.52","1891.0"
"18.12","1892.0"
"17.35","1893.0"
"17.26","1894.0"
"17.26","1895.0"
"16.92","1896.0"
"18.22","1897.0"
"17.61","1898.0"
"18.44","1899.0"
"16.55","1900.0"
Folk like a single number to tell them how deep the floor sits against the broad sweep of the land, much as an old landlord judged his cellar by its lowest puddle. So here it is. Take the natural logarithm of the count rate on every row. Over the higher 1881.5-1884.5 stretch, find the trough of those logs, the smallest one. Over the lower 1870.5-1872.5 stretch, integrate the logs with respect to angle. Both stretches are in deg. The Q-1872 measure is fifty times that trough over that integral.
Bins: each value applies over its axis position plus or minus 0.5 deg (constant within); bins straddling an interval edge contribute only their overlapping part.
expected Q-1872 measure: 24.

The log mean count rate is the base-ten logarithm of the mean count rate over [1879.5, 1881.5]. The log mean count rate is 1.24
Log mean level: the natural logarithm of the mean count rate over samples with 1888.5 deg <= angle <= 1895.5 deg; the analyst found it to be 2.88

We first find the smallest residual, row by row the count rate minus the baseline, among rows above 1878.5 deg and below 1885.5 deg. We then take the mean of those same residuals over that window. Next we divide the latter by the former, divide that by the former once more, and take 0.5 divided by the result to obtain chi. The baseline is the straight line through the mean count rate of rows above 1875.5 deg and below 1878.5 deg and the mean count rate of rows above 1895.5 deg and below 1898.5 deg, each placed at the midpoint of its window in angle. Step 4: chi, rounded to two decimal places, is 3.62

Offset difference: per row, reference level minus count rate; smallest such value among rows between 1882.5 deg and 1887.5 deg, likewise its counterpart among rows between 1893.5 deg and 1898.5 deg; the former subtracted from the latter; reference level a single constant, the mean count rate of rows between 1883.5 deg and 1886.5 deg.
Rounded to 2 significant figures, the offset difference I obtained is 0.32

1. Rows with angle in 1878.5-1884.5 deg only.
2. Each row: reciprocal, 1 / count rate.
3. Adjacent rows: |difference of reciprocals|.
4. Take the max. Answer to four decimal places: 0.0041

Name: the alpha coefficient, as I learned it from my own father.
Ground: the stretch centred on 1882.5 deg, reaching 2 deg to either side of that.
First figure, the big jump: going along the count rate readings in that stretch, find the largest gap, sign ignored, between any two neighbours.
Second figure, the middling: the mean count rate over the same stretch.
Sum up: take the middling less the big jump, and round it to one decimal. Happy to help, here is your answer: 16.5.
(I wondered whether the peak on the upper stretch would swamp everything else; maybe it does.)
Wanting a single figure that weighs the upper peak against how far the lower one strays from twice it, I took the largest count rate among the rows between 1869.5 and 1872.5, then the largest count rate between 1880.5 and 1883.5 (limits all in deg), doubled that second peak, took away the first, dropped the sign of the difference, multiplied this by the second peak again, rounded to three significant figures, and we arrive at 289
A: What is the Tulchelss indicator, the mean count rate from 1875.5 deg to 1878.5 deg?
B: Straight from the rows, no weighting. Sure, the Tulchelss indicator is 17.7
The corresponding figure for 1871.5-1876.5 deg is 17.9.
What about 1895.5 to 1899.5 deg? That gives 17.8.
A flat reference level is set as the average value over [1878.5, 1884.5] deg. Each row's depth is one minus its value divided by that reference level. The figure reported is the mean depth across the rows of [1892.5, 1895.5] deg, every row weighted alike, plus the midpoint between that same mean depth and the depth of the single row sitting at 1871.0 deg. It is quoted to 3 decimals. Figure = 0.073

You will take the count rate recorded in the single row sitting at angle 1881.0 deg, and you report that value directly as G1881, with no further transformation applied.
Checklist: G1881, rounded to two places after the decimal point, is 17.79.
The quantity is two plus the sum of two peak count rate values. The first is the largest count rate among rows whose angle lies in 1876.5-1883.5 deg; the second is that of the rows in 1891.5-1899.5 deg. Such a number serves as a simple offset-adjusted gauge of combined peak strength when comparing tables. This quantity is 39.0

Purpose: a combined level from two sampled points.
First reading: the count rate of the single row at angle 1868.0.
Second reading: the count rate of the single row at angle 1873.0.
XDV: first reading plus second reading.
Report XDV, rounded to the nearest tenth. 37.5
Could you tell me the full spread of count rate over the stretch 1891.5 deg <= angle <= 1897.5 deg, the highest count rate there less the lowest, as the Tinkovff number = 1.3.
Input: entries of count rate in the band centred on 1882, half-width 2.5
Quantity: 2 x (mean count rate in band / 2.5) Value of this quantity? 14.0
